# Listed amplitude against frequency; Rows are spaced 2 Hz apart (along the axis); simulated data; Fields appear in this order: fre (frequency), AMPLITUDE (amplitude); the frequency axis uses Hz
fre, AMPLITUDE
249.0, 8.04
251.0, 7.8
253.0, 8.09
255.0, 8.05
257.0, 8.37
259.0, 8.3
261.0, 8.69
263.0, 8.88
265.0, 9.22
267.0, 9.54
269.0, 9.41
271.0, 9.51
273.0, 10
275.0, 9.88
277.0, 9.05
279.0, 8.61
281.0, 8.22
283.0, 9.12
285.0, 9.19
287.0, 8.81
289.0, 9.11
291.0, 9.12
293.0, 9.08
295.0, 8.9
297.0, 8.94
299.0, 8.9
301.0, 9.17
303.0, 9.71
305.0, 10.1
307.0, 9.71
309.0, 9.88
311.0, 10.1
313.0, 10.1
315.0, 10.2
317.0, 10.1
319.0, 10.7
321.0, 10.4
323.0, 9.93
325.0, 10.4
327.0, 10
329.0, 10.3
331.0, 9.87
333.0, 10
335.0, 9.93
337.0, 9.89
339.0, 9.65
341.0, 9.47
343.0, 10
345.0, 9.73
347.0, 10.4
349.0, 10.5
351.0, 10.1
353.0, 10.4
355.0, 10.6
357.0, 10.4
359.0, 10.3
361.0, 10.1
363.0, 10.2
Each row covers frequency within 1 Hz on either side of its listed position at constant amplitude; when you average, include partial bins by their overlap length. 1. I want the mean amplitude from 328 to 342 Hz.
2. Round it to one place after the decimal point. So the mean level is 9.9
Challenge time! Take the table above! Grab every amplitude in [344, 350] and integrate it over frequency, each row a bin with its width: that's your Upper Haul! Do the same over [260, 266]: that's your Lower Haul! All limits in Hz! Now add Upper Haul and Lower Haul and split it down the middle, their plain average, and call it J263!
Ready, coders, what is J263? 57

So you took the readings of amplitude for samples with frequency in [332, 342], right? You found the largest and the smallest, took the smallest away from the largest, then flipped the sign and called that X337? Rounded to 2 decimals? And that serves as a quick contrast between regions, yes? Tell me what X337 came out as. -0.53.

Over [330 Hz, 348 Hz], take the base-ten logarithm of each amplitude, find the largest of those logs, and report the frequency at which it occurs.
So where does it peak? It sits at 347.0 Hz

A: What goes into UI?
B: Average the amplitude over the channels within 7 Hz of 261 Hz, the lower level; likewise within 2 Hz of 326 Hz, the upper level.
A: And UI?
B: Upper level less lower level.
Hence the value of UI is 1.5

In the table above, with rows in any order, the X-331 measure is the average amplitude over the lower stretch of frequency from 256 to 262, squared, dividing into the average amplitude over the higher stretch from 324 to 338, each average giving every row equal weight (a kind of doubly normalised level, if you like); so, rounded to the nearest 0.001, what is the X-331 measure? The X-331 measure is 0.141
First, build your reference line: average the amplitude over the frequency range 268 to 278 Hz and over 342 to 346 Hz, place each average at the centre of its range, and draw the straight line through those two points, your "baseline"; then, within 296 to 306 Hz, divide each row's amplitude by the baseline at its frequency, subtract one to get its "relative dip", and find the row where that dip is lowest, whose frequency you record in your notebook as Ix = 299.0 Hz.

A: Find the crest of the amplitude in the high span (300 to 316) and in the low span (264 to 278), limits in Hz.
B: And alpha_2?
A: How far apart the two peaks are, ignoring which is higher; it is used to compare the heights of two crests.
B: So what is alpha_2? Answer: 0.2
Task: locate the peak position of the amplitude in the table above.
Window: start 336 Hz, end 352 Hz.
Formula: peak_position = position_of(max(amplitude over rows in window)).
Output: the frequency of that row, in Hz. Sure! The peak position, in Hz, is 349.0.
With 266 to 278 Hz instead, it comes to 273.0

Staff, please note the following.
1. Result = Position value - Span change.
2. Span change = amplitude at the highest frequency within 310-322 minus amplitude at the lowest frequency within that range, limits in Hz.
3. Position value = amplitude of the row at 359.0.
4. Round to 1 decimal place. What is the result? 10.0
